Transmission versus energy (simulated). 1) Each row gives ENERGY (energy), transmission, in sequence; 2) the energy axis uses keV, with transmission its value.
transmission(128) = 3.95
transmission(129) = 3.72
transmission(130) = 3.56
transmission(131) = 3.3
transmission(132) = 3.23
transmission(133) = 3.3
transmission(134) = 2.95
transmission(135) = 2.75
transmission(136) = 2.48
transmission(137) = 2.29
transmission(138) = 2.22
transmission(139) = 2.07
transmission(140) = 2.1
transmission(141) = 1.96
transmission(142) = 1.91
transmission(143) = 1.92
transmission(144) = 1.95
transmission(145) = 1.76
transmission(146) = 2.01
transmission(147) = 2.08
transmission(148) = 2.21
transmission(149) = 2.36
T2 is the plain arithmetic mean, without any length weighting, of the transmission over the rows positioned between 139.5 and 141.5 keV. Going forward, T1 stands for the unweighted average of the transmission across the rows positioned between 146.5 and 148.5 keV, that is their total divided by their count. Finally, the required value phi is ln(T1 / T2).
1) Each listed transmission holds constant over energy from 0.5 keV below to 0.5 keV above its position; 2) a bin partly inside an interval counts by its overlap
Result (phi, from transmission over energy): 0.1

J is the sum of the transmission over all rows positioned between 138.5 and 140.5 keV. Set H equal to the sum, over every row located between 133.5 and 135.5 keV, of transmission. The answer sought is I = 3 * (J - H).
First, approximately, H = 5.70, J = 4.17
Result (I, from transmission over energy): -5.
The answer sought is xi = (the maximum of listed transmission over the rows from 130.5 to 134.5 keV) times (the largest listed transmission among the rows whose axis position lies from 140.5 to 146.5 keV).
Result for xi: 7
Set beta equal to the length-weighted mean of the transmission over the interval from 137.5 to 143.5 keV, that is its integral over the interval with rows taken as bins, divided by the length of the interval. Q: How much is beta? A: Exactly 2.0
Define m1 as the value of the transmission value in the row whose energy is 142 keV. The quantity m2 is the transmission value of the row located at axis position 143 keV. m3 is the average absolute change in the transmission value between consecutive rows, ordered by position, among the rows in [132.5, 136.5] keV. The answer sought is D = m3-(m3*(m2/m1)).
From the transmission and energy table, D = -0.001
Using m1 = 1.91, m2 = 1.92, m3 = 0.27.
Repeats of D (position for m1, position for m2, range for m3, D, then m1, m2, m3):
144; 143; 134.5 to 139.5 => 0.003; 1.95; 1.92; 0.17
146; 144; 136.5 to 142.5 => 0.003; 2.01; 1.95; 0.09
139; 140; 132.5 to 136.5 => -0.004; 2.07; 2.1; 0.27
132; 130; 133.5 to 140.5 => -0.015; 3.23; 3.56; 0.15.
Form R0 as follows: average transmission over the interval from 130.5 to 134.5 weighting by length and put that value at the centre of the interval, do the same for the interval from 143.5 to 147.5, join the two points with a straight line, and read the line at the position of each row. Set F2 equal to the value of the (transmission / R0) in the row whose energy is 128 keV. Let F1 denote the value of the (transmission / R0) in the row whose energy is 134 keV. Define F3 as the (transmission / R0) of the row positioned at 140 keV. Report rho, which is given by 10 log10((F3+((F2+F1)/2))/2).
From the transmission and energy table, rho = -0.28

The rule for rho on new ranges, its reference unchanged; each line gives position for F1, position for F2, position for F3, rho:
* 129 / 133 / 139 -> -0.32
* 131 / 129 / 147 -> 0.36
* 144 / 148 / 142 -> -0.12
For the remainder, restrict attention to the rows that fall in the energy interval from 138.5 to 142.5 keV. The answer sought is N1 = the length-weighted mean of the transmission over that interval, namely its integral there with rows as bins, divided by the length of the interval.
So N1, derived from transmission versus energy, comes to 2.01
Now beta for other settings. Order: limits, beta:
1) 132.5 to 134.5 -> 3.1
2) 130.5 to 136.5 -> 3.0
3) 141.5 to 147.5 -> 1.9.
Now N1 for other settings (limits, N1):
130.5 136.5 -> 3.00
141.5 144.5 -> 1.93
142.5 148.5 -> 1.99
